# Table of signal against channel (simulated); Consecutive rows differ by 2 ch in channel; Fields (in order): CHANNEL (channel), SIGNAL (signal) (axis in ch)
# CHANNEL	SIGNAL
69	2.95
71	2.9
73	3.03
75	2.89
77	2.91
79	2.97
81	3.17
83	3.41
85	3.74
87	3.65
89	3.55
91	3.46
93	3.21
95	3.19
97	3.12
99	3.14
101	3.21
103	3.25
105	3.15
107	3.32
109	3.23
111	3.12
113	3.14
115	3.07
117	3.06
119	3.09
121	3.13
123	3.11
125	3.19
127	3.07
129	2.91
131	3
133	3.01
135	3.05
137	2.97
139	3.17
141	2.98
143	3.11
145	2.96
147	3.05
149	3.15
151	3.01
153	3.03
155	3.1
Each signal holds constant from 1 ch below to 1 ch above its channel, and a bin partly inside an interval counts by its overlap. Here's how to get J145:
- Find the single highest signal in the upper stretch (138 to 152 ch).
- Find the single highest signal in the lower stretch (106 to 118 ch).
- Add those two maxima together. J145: 6.49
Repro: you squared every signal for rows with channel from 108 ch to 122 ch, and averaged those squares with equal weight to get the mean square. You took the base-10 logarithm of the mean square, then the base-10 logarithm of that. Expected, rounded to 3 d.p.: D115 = -0.005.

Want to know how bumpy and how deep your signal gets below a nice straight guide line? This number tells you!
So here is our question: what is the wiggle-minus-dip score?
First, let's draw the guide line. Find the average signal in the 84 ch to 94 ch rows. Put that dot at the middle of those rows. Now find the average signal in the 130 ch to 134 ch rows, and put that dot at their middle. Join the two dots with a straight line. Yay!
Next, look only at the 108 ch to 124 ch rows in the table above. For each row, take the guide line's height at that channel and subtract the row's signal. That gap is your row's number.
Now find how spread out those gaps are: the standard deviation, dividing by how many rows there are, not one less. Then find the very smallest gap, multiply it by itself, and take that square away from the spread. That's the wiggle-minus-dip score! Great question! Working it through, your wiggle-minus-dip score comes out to 0.051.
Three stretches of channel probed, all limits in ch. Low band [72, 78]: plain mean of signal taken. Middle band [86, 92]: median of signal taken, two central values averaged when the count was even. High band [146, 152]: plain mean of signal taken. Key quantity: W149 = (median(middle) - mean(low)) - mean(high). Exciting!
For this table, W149 -2.46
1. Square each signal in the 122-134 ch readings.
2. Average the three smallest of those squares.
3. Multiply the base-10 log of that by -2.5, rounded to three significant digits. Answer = -2.37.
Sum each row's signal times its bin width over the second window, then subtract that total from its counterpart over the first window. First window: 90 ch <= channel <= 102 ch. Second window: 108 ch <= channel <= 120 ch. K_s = 1.2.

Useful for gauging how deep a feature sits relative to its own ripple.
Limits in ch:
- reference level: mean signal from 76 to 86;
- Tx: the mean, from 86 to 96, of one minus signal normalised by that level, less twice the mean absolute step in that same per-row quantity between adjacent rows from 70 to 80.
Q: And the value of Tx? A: -0.107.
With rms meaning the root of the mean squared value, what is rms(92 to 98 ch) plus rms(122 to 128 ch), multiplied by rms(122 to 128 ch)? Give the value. 19.7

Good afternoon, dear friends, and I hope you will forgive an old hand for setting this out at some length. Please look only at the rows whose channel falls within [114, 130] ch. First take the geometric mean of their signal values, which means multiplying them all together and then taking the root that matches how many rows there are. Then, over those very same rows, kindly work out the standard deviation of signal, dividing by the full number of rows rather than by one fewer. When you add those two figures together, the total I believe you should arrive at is 3.15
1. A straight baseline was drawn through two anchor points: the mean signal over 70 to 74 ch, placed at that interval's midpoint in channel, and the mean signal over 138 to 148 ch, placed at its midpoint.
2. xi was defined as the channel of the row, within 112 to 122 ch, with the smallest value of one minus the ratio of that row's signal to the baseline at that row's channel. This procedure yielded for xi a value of 113 ch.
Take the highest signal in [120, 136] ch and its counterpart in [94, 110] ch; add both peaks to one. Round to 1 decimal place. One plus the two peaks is 7.5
